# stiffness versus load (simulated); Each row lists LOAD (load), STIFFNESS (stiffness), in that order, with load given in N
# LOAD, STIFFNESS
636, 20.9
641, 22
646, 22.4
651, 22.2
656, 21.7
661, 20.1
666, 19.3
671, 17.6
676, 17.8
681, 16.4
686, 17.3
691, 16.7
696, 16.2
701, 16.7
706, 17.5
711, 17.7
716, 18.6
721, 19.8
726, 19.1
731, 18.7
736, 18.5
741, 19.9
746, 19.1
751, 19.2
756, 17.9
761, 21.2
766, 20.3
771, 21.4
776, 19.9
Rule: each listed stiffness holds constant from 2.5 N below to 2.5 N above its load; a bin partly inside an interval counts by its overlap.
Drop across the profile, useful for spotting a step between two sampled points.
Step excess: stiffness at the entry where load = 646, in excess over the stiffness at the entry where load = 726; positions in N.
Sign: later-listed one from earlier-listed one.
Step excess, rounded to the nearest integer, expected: 3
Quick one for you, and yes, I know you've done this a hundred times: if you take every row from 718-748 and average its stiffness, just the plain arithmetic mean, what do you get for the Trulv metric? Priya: 19.2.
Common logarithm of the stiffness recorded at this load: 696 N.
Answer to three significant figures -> 1.21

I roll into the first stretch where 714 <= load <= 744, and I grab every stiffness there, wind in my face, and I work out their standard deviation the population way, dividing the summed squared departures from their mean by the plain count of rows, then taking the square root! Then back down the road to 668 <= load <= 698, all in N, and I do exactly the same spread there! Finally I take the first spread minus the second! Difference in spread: 0.0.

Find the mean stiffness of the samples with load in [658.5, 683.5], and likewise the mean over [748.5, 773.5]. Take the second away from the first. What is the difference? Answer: -2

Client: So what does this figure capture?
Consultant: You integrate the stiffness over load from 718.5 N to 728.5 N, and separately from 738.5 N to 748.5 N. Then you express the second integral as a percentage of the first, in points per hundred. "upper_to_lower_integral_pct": 100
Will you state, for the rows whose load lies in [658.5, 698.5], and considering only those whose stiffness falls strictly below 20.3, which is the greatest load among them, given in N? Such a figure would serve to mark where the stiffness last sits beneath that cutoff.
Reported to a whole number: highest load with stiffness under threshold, 696 N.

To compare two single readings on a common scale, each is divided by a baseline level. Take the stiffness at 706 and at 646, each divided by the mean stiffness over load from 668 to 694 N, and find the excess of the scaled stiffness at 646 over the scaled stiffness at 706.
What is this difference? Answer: 0.29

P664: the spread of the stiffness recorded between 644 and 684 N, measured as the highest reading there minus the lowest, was 6.0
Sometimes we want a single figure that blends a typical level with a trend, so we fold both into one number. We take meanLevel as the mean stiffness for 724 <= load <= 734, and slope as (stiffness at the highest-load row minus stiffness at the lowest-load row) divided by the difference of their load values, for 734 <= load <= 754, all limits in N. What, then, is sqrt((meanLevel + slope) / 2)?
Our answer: 3.08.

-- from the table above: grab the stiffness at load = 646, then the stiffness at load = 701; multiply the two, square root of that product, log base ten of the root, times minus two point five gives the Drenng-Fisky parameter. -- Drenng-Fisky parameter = -3.22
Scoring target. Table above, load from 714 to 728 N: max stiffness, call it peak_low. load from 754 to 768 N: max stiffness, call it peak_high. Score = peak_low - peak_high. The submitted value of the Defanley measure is -1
